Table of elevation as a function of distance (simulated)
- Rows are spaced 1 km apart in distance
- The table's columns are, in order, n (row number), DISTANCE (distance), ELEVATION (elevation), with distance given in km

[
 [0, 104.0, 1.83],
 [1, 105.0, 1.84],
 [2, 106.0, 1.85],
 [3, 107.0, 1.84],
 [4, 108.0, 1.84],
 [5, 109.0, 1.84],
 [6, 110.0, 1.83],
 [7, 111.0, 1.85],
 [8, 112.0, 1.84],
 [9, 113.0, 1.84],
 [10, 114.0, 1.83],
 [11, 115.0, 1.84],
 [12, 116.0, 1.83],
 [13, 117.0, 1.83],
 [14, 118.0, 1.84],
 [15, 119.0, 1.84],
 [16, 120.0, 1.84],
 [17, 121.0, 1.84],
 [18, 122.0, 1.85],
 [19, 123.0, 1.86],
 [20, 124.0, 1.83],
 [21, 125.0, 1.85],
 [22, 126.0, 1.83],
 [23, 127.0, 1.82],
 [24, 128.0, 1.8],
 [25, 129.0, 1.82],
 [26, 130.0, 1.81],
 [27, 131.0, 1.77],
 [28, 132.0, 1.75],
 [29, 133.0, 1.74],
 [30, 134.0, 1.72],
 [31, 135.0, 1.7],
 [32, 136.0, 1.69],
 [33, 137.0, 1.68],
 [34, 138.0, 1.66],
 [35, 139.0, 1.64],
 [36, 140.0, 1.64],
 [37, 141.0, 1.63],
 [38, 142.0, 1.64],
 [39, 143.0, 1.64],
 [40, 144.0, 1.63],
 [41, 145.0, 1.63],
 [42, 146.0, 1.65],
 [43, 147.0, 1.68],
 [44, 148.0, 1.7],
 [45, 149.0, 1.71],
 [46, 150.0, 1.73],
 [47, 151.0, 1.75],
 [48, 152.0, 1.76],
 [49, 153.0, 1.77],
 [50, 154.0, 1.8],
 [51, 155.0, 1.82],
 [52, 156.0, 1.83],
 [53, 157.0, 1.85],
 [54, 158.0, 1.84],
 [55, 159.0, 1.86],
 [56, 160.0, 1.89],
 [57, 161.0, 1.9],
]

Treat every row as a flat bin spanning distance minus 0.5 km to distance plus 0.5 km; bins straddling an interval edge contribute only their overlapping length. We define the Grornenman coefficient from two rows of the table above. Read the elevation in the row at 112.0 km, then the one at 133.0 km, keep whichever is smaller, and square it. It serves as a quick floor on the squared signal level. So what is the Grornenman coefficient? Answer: 3.03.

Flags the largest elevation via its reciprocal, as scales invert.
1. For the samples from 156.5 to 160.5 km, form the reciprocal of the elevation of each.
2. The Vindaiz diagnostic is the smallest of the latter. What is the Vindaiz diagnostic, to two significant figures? 0.53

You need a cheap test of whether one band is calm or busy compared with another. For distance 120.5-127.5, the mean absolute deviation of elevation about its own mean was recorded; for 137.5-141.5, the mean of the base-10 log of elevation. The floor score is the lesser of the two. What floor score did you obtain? 0.011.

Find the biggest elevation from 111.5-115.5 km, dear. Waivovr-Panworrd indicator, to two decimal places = 1.84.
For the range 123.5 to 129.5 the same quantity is 1.85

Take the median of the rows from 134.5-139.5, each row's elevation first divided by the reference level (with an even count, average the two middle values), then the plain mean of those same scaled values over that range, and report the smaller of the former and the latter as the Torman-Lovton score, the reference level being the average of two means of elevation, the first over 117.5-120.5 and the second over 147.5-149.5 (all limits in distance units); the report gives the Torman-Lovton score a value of 0.94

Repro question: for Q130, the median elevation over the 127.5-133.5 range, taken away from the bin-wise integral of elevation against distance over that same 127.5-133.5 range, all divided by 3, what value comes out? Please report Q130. 2.97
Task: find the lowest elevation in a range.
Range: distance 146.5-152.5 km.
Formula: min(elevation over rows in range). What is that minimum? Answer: 1.68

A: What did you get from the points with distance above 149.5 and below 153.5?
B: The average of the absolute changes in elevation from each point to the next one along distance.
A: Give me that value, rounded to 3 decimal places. 0.013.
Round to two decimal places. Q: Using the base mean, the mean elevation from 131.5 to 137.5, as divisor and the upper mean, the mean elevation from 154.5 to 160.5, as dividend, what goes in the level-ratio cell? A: 1.08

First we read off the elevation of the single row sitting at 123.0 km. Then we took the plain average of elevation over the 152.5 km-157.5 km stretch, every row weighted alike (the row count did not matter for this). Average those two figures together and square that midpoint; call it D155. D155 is 3.37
